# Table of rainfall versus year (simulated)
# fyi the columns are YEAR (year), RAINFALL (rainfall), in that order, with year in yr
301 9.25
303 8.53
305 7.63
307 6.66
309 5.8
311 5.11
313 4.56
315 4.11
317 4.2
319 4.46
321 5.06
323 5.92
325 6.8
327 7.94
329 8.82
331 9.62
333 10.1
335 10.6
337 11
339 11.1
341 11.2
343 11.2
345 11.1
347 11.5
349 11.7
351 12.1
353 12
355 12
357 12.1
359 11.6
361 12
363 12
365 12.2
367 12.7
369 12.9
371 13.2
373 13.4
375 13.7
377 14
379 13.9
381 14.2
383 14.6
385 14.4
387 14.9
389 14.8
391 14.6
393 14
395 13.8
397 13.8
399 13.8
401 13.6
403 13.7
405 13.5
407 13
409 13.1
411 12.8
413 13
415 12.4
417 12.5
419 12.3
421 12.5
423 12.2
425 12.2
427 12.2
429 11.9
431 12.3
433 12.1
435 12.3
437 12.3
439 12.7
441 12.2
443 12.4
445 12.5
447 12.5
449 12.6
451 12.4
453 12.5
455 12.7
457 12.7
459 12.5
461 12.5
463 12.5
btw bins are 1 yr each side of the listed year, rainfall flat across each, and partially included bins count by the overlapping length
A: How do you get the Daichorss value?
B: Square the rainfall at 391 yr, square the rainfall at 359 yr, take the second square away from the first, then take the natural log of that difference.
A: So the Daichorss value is 4.4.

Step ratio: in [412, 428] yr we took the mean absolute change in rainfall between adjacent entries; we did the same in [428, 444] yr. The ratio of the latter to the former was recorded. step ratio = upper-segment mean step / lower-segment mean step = 1.4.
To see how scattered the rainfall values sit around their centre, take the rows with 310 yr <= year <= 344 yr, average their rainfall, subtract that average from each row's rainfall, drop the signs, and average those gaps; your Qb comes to 2.6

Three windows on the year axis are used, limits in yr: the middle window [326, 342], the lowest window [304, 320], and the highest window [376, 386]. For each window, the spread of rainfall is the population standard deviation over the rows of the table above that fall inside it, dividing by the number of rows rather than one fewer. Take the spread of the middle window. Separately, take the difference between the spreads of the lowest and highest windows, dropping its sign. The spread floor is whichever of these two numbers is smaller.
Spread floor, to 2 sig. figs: 0.94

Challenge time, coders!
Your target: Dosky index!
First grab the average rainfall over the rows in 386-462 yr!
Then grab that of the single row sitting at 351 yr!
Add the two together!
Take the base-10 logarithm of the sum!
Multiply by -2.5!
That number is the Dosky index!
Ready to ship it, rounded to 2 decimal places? -3.49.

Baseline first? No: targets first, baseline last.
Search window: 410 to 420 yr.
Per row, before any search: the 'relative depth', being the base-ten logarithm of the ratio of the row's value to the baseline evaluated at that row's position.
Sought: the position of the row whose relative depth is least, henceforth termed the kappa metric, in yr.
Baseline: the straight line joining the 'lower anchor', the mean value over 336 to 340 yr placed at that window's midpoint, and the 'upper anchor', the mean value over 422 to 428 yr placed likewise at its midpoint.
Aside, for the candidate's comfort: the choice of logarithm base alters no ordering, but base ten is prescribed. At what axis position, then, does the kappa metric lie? 419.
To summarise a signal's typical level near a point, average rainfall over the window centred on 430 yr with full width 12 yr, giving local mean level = 12.2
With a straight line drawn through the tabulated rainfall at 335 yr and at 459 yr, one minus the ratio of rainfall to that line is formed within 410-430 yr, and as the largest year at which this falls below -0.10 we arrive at 413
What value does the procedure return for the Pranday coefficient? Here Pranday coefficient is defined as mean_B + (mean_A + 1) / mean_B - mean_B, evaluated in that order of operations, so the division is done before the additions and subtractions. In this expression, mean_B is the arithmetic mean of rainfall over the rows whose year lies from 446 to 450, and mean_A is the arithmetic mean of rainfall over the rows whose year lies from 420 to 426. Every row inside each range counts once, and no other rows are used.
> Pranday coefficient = 1.06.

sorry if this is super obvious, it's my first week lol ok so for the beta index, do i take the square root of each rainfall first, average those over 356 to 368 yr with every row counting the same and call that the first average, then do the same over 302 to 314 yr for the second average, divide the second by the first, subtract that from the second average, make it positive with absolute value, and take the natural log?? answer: 0.582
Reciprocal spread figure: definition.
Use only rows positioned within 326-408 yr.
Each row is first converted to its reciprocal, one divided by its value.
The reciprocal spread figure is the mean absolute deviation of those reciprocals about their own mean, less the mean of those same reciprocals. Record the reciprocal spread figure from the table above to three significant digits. -0.0722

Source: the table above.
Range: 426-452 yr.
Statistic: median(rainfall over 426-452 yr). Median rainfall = 12.3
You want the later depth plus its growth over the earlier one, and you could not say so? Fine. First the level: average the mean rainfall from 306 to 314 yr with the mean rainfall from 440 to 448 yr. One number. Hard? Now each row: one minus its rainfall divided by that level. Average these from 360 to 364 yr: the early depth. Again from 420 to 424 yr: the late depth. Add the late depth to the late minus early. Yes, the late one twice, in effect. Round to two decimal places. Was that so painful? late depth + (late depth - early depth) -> -0.42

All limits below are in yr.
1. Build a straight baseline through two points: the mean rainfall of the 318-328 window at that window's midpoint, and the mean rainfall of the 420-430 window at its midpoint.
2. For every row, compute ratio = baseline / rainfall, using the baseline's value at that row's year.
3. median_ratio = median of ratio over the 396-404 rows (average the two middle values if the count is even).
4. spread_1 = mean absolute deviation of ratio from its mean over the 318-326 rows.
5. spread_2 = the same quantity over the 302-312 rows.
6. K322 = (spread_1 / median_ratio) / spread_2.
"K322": 1.18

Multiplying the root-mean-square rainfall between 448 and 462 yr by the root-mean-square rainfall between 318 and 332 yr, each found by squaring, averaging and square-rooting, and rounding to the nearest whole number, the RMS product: 90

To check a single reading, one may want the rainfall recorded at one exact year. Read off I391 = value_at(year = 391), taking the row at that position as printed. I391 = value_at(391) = 14.6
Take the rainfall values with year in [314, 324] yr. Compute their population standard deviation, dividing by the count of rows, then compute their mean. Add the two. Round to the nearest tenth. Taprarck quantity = 5.4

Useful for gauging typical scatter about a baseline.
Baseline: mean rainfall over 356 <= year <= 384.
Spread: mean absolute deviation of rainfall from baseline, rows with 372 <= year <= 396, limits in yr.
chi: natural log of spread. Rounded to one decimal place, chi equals 0.1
